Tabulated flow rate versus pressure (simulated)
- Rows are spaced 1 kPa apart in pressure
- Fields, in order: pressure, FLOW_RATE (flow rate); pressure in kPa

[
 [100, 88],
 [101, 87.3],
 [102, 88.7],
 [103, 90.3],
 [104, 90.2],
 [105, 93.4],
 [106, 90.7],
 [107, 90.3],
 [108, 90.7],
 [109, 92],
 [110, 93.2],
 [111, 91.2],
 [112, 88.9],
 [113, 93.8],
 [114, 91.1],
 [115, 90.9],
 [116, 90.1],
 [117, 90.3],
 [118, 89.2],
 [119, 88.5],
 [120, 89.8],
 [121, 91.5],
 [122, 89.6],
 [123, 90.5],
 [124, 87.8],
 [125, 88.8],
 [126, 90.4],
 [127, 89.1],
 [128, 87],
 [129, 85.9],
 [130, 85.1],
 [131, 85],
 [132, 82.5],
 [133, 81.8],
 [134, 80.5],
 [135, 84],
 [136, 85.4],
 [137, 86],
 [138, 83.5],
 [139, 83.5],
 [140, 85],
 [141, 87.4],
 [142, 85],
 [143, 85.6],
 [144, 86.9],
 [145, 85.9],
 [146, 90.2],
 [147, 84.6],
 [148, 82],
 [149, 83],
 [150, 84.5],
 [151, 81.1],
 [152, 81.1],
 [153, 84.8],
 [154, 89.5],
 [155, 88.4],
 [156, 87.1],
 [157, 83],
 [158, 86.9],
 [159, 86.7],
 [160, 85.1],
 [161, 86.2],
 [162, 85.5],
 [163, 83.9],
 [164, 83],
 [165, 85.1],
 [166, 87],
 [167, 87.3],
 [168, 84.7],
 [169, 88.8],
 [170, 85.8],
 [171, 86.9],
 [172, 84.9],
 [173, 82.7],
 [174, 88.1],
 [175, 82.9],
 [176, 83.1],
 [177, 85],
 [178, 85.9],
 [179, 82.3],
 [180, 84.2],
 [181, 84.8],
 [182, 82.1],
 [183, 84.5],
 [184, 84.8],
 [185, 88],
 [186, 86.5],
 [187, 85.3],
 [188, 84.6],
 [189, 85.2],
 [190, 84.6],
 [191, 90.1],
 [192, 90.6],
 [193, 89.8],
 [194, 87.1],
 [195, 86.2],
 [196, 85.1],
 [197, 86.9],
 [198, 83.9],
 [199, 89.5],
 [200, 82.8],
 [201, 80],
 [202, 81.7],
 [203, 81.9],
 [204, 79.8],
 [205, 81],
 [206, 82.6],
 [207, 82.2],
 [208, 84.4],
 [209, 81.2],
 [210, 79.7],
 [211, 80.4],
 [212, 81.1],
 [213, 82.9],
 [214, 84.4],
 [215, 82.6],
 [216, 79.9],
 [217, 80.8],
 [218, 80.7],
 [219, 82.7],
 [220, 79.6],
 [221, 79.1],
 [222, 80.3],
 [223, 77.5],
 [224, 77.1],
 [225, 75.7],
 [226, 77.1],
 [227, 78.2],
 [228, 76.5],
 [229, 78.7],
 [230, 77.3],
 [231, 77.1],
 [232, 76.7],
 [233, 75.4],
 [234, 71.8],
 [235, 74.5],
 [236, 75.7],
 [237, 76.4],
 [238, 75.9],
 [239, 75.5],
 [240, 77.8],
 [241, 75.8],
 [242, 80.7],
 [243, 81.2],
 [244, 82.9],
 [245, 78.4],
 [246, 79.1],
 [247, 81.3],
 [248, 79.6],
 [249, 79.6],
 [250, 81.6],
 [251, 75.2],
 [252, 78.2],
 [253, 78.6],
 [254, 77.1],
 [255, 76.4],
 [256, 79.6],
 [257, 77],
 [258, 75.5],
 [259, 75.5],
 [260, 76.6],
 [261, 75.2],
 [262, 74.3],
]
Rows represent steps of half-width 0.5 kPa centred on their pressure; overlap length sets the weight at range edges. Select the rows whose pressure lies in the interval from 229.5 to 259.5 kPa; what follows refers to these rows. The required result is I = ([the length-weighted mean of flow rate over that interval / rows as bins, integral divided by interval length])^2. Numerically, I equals 6019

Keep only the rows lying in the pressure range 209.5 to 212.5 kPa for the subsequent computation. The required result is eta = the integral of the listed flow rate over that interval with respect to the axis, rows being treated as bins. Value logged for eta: 241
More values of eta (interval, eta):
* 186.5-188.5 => 170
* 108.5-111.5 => 276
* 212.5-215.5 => 250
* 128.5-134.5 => 501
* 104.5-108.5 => 365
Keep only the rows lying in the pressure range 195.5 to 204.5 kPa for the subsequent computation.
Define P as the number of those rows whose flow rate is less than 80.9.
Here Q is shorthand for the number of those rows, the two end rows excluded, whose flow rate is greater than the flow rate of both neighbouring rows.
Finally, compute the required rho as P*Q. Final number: 6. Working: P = 2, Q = 3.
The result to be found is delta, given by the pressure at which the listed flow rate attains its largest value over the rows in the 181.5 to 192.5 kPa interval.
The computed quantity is 192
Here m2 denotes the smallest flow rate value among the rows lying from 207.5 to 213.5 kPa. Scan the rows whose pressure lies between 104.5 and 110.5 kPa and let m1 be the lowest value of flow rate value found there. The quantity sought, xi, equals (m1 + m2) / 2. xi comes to 85.0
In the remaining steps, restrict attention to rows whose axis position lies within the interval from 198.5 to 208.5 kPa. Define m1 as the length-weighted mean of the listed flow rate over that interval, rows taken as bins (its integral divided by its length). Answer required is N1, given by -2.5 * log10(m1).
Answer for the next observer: -4.79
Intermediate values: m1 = 83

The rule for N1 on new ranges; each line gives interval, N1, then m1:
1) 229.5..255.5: -4.73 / 78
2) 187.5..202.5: -4.83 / 86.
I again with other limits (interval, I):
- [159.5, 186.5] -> 7251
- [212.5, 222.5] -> 6610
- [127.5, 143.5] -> 7153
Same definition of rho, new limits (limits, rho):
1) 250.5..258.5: 16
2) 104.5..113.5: 0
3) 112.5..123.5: 0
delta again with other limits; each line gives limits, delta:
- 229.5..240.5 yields 240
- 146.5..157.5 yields 154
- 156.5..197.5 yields 192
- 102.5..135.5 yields 113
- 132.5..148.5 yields 146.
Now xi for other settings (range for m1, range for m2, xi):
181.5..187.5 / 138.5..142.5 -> 82.8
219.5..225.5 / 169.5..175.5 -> 79.2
